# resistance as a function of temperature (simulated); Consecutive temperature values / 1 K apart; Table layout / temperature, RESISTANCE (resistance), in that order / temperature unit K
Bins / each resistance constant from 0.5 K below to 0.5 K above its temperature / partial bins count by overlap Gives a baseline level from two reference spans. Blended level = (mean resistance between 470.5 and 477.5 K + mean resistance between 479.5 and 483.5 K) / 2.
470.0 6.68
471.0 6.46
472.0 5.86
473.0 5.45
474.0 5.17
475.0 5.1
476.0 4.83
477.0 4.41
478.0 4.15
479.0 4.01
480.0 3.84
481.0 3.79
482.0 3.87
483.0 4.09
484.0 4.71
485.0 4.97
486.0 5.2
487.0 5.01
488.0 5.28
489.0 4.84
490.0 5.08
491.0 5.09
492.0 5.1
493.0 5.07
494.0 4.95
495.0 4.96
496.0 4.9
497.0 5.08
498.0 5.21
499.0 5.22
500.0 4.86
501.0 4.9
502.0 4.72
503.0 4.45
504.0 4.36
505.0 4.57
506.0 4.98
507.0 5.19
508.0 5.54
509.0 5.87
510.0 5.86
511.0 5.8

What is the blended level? 4.61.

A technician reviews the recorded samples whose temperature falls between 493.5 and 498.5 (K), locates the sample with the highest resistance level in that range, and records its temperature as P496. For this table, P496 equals 498.0 K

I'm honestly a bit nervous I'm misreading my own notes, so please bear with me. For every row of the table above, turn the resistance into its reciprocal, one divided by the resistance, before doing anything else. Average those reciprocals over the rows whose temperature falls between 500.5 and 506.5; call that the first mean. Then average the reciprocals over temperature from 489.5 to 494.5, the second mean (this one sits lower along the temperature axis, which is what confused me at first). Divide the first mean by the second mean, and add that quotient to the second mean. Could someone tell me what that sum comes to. 1.28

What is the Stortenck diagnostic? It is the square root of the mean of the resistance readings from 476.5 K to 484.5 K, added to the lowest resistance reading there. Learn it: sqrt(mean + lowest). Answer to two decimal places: 2.81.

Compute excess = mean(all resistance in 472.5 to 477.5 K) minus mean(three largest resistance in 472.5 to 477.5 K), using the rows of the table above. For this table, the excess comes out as -0.25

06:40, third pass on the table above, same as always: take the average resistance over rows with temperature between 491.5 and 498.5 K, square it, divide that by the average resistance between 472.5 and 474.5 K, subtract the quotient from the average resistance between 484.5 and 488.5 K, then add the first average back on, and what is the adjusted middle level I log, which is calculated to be 5.4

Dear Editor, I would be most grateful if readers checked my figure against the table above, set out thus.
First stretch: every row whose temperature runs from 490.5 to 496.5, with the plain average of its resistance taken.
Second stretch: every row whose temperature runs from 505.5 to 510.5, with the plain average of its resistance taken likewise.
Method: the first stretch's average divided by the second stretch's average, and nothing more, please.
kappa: 0.91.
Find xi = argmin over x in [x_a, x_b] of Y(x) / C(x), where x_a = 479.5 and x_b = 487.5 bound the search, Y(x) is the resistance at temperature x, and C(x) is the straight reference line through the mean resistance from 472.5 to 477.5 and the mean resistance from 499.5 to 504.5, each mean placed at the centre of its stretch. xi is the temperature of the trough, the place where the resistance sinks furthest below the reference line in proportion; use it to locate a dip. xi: 481.0 K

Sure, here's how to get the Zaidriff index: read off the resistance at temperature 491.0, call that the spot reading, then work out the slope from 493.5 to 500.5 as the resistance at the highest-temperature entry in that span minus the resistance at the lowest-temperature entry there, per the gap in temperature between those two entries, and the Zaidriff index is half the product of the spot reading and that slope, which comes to 0.0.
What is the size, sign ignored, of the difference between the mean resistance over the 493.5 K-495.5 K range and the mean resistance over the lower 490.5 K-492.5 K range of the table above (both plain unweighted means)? 0.14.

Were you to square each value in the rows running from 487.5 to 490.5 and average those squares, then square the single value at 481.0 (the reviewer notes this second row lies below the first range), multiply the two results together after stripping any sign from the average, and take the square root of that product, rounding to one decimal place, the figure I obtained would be 19.2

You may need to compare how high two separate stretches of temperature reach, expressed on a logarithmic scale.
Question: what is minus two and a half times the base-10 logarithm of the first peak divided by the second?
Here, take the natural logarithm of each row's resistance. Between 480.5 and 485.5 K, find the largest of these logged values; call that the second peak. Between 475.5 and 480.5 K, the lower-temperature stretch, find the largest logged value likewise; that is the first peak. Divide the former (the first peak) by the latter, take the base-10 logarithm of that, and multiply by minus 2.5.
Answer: 0.020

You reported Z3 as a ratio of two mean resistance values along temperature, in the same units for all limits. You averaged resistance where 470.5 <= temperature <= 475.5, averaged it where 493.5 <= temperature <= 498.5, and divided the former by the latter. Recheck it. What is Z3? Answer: 1.12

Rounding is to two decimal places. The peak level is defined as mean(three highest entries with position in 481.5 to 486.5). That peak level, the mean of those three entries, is 4.96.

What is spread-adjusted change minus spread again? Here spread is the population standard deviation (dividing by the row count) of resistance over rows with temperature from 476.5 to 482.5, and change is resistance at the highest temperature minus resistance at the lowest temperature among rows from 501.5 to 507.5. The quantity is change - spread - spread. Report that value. 0.0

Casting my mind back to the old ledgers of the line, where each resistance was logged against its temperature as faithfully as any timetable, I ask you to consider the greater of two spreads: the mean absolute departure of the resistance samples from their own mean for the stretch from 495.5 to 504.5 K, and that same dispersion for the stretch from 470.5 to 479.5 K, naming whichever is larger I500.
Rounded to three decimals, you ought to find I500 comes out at 0.621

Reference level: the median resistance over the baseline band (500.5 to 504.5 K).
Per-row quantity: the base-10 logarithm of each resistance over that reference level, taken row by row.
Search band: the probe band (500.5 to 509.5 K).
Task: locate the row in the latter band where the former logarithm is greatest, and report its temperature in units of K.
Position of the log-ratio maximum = 509.0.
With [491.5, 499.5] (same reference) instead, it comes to 499.0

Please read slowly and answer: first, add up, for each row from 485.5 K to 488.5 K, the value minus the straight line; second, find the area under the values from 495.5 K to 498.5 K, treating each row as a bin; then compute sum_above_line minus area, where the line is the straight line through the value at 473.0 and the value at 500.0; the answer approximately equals -15.1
